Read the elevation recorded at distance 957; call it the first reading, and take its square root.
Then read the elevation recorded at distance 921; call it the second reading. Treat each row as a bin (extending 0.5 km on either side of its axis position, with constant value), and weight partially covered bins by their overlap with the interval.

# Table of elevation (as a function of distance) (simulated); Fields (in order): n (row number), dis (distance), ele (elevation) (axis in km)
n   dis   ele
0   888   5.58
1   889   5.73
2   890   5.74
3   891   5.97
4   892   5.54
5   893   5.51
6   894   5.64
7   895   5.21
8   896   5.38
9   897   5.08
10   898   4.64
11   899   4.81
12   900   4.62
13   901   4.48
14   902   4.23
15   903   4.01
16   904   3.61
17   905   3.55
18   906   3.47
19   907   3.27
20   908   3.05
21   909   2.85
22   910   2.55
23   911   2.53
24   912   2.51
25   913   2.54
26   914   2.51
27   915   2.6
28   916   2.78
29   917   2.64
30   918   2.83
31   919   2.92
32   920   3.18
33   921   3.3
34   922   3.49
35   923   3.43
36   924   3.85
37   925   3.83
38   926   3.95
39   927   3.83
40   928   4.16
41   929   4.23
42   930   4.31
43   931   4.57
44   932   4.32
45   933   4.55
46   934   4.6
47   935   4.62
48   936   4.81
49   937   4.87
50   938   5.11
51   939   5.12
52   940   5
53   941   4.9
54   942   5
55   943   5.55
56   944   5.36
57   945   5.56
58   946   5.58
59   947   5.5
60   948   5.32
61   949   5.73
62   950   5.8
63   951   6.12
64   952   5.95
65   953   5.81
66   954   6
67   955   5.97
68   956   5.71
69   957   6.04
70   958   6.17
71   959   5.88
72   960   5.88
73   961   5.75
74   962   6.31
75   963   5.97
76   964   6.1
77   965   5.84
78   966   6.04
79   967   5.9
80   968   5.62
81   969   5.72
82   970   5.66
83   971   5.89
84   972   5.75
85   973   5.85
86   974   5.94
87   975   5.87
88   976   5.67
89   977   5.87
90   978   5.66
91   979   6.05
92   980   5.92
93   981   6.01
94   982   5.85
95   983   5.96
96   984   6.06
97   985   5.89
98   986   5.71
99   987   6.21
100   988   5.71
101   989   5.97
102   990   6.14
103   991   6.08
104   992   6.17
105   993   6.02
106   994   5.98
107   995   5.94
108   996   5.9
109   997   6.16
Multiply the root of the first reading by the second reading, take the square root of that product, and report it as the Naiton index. 2.85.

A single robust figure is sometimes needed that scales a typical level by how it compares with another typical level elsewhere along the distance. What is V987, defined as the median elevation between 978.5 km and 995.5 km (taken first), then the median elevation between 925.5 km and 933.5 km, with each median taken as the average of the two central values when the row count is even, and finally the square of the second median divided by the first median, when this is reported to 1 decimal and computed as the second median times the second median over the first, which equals 3.0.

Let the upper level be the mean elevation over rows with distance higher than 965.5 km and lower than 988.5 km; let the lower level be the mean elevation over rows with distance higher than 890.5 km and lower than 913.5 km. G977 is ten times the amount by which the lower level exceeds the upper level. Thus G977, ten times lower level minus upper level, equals -17.3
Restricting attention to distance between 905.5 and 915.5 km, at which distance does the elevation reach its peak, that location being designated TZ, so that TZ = 906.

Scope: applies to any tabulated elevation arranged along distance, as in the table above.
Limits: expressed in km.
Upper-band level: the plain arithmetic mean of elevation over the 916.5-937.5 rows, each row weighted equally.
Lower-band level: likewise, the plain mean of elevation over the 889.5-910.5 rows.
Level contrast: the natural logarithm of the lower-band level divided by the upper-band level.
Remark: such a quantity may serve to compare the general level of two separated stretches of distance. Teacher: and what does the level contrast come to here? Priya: 0.12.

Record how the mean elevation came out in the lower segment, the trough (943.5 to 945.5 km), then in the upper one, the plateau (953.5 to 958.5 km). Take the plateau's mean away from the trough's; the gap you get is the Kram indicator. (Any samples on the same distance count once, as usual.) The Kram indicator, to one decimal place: -0.5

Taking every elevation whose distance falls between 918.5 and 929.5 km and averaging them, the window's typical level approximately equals 3.7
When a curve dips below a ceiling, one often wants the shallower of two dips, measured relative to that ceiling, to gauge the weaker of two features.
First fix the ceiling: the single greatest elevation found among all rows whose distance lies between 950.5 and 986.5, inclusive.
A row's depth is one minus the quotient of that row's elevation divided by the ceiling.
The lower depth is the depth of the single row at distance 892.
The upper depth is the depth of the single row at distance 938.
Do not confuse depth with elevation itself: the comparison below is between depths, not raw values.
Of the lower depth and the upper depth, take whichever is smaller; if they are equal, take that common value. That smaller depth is 0.12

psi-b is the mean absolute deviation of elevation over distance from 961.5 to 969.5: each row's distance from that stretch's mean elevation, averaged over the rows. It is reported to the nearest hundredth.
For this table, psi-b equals 0.17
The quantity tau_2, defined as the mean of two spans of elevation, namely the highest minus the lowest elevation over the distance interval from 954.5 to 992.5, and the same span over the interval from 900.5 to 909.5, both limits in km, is 1.16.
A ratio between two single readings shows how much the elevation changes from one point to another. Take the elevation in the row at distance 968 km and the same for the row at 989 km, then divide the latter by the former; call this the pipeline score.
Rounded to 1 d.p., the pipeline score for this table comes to 1.1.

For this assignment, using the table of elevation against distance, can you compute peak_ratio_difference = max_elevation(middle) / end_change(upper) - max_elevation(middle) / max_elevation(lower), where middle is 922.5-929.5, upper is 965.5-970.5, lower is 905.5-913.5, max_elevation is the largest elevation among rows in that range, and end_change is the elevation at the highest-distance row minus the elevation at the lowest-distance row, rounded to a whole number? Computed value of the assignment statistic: -12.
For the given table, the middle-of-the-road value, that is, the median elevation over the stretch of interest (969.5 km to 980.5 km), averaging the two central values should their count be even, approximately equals 5.87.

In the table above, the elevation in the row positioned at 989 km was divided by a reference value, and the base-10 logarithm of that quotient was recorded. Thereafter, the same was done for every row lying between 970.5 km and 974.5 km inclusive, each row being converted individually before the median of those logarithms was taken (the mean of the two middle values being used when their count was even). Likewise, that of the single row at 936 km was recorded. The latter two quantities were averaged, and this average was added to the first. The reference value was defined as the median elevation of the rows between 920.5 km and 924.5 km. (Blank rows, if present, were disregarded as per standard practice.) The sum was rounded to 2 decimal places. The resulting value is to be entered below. 0.42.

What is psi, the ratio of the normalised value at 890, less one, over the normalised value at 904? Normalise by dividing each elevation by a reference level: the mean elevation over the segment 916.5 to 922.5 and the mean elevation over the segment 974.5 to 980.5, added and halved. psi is 0.36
